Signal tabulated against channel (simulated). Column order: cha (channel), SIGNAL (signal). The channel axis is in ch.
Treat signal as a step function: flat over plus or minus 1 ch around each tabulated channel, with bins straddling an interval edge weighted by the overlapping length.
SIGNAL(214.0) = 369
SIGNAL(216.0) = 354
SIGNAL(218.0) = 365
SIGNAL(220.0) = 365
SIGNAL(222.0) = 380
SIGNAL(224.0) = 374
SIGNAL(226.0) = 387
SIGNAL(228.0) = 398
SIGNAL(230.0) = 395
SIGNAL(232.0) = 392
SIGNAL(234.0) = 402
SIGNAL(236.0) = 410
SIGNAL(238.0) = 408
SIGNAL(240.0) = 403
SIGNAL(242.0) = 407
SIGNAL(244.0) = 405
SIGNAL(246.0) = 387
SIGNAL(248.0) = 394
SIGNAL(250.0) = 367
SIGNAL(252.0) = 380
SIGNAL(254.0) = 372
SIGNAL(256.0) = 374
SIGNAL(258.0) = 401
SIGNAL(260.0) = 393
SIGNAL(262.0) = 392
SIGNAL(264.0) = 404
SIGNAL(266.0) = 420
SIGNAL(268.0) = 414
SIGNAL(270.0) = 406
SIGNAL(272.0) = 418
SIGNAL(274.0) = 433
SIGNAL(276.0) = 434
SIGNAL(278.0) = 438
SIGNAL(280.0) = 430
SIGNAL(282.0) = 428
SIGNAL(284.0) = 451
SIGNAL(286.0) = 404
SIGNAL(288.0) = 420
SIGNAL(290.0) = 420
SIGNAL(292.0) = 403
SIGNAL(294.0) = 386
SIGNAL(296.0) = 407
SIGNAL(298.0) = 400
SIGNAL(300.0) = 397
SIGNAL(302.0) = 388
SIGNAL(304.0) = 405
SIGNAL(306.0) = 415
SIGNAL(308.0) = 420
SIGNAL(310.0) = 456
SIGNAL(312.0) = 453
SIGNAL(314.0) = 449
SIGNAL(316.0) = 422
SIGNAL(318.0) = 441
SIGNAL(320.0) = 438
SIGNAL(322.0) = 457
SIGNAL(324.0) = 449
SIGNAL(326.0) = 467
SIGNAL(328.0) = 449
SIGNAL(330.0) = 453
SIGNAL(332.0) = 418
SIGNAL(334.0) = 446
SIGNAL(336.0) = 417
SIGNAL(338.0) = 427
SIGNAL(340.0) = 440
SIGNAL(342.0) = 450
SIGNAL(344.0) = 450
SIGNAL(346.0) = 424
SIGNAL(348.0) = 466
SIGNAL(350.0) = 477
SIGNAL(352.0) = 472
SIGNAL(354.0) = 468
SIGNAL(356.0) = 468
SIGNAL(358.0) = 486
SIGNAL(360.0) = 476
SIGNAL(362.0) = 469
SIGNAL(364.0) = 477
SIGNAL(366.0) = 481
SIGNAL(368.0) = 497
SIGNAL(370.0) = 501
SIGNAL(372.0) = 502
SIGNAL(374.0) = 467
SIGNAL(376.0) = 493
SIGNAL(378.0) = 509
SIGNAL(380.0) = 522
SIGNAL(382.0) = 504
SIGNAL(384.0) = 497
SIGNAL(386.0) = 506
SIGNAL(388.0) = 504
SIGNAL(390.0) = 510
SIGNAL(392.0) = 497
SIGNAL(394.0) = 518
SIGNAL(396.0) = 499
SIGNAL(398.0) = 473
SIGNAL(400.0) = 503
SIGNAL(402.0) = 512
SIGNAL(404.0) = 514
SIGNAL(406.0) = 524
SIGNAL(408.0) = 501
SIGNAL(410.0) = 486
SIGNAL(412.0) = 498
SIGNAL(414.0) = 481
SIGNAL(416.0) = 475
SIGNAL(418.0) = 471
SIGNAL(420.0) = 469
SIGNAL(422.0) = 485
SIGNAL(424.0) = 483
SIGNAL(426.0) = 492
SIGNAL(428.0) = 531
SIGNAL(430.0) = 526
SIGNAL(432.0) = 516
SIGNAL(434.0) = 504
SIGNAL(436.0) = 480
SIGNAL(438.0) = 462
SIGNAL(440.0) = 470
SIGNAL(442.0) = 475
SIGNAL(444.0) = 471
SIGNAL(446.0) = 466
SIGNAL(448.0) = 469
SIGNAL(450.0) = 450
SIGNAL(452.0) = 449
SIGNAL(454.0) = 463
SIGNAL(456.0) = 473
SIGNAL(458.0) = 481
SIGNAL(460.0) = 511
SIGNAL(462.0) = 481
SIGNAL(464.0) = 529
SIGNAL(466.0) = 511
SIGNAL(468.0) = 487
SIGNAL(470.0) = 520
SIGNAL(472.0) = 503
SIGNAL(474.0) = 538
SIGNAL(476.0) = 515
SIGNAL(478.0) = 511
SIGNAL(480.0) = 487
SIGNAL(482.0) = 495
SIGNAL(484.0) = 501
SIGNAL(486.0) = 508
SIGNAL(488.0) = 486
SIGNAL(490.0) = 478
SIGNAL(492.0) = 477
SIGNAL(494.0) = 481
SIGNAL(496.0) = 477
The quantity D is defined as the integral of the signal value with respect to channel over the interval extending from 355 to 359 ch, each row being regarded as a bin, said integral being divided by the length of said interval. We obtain 477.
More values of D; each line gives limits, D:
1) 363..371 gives 489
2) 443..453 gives 461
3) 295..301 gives 401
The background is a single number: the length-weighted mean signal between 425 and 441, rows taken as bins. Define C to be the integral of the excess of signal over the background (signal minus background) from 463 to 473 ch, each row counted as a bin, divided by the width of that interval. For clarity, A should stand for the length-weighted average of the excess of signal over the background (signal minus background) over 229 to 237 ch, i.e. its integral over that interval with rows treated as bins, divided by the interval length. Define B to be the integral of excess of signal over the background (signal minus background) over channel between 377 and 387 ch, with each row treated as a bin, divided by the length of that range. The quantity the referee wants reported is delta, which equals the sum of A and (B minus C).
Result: -100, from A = -98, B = 10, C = 12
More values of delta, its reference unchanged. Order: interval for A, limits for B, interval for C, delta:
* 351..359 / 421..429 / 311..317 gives 32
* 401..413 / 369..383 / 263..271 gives 97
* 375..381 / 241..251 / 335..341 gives -26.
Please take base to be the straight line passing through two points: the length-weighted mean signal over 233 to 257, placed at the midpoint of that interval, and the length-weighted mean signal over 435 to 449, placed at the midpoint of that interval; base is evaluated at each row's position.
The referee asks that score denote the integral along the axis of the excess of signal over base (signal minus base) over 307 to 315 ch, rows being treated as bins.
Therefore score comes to 208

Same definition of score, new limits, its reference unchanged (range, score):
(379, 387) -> 481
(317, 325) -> 190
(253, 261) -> -97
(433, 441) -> 84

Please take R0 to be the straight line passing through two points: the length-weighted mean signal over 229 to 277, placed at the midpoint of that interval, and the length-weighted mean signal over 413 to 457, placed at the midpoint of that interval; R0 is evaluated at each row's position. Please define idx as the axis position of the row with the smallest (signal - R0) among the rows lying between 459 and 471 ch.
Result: 462.0 ch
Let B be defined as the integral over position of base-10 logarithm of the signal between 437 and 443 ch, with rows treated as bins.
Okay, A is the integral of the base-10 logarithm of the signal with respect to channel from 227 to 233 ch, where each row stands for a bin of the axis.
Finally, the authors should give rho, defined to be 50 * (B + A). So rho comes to 1580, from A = 16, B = 16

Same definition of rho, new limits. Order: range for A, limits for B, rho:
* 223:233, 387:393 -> 2106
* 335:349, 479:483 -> 2388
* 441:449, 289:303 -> 2890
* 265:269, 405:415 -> 1873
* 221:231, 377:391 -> 3187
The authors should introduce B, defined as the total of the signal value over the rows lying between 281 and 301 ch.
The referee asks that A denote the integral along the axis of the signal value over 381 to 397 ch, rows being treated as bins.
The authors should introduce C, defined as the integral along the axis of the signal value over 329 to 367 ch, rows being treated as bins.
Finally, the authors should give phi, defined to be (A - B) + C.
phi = 21284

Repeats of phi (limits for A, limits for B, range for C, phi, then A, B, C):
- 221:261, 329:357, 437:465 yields 22682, 15658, 6276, 13300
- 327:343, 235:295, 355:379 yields 6450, 7000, 12202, 11652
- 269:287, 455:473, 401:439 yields 22008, 7684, 4496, 18820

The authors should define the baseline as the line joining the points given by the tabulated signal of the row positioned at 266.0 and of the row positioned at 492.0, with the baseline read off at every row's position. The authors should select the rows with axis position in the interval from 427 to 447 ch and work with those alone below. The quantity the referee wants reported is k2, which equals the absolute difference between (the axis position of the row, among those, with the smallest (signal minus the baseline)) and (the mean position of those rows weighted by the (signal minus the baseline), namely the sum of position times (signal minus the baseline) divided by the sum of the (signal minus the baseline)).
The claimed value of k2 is 6.1 ch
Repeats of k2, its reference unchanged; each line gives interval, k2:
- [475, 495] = 10.7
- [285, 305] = 5.3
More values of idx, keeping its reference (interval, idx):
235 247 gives 246.0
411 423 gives 420.0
